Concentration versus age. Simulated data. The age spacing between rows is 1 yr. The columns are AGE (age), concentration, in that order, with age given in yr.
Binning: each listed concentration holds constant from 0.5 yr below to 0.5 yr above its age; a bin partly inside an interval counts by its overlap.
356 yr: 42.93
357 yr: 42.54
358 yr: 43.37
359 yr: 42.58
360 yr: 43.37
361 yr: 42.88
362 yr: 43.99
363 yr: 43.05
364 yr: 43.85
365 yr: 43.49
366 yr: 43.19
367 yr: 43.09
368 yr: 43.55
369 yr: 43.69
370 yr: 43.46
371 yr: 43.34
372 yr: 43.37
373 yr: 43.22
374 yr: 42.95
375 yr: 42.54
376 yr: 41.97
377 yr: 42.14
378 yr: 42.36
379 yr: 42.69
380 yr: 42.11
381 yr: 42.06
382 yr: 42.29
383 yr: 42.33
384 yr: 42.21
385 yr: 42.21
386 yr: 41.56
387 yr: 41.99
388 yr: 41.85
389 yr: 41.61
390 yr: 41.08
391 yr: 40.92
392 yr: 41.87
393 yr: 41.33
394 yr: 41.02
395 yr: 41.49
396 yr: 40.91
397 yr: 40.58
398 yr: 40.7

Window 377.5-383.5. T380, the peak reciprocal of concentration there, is 0.0238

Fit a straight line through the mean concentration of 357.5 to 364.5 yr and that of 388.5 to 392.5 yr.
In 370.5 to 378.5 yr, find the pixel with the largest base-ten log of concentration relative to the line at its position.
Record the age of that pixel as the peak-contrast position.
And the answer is 372 yr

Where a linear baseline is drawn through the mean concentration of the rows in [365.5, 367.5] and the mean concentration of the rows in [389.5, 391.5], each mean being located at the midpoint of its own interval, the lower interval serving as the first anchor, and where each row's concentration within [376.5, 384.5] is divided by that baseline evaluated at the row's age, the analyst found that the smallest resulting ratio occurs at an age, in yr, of 377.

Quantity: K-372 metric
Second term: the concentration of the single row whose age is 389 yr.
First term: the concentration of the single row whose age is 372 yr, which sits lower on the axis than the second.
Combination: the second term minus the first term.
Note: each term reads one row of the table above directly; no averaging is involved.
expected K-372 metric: -1.8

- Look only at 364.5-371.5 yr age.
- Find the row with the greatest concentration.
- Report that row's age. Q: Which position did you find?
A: 369 yr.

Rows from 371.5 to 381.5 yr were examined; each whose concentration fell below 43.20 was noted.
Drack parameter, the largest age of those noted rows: 381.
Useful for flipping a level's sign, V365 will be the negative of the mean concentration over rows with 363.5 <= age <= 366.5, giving -43.5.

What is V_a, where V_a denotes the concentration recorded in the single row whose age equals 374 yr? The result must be 42.95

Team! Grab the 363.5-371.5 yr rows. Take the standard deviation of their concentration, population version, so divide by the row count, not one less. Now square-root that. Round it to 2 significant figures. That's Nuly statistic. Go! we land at 0.48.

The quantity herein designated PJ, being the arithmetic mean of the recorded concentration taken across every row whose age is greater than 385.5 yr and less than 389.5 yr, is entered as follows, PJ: 41.8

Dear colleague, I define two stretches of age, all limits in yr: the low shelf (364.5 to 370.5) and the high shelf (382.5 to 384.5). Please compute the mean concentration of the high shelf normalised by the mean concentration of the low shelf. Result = 0.974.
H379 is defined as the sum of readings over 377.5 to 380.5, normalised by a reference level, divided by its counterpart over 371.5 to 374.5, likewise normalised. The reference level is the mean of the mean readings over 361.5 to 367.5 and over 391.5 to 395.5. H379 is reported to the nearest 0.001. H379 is 0.982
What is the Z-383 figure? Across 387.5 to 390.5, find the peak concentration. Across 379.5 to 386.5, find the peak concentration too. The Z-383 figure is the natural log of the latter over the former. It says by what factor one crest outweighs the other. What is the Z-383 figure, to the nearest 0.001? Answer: 0.011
